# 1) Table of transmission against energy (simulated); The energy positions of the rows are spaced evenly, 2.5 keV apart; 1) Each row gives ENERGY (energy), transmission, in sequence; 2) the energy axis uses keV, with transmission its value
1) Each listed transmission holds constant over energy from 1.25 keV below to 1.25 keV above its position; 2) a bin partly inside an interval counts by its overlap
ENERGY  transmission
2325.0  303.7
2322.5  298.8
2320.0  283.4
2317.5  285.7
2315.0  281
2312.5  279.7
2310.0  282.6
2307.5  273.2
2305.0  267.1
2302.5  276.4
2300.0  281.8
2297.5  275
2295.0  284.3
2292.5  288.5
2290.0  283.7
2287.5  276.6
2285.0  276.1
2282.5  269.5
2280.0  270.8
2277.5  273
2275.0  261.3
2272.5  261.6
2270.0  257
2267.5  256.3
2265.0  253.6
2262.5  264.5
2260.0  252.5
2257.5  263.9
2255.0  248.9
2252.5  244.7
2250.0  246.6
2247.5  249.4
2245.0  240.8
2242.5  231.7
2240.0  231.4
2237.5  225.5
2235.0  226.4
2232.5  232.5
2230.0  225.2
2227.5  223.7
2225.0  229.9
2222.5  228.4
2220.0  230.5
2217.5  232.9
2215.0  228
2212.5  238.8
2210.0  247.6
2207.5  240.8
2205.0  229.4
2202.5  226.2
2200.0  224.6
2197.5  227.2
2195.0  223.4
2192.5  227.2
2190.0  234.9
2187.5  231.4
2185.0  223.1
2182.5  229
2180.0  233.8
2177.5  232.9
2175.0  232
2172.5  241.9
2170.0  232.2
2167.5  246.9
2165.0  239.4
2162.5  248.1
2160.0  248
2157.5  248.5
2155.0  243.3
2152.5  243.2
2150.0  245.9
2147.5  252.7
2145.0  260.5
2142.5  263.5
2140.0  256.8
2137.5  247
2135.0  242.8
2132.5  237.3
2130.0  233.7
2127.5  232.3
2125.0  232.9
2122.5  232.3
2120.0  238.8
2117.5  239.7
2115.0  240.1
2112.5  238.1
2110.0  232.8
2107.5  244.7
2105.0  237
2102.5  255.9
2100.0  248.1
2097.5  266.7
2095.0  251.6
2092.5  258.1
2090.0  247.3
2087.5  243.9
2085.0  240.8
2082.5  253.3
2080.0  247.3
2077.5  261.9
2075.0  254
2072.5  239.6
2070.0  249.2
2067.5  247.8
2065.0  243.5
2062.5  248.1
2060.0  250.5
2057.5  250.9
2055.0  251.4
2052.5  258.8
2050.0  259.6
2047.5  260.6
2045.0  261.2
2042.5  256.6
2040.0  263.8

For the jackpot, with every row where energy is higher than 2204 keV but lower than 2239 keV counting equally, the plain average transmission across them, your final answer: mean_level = 231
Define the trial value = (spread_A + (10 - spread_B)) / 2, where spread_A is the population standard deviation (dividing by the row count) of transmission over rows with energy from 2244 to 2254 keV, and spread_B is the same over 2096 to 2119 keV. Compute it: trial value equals 1.5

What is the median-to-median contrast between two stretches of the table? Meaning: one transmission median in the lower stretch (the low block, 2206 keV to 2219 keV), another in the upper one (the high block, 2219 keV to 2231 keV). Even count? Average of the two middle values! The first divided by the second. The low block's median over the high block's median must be 1.05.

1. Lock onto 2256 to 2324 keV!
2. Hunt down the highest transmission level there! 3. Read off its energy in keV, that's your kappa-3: 2322.5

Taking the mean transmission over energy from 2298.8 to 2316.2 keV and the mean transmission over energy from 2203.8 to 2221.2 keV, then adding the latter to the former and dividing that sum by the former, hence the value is 1.85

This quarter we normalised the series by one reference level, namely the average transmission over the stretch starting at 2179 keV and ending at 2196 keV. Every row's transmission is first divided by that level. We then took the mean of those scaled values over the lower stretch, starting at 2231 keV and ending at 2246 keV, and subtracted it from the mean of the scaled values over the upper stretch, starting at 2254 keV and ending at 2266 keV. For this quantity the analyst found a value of 0.11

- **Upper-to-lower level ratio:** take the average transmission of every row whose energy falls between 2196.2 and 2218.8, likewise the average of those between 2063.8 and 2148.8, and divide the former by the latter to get 0.95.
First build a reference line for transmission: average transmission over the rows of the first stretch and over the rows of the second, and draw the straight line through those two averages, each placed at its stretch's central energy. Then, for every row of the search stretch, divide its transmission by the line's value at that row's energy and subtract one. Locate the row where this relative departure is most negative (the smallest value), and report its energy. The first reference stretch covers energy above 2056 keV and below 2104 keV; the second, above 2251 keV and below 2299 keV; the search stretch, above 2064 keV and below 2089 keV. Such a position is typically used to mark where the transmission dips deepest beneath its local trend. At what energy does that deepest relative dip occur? 2072.5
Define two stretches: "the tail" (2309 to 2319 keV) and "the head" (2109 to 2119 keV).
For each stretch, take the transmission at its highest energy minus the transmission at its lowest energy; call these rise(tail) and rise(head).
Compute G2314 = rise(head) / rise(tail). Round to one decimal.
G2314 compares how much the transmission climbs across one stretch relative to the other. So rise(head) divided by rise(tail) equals 2.2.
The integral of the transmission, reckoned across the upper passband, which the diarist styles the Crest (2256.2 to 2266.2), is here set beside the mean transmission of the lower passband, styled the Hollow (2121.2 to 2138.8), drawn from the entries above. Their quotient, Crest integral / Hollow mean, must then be 10.9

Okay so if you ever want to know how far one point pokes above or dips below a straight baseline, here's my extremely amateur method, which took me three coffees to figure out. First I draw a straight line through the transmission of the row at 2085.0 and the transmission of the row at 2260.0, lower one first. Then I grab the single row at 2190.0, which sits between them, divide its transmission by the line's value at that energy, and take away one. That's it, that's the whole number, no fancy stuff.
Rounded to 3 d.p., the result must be -0.052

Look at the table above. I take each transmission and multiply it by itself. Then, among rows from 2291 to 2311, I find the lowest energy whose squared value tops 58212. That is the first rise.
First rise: 2292.5 keV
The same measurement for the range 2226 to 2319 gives 2247.5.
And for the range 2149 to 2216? 2150.0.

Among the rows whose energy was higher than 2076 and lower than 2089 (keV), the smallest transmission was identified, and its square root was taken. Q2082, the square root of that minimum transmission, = 15.5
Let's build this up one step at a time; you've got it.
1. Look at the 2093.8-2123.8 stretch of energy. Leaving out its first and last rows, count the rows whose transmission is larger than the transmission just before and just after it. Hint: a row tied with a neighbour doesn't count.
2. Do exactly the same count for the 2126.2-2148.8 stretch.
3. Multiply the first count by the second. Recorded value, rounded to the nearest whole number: 4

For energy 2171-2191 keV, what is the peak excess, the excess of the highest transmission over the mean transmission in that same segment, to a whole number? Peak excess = 10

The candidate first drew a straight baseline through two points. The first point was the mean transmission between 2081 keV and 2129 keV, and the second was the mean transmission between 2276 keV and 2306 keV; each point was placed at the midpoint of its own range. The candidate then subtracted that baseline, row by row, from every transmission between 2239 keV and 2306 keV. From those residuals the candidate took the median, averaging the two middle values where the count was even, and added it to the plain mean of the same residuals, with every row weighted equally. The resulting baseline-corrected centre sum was -23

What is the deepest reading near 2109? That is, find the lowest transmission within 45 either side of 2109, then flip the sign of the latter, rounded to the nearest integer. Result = -232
